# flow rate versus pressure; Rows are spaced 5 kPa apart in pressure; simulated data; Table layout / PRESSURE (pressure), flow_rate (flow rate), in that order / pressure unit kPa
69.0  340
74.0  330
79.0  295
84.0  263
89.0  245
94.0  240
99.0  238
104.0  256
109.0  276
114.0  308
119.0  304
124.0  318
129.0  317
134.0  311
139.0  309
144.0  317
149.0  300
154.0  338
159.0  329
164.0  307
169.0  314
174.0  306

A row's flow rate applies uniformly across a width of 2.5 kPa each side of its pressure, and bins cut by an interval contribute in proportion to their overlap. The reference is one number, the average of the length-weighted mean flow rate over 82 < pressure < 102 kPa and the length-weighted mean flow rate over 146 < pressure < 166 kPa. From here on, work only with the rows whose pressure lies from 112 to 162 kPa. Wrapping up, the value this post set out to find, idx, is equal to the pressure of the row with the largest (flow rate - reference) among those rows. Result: 154.0 kPa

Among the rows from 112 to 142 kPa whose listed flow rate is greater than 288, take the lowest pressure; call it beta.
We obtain 114.0 kPa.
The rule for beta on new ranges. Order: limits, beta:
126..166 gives 129.0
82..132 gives 114.0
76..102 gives 79.0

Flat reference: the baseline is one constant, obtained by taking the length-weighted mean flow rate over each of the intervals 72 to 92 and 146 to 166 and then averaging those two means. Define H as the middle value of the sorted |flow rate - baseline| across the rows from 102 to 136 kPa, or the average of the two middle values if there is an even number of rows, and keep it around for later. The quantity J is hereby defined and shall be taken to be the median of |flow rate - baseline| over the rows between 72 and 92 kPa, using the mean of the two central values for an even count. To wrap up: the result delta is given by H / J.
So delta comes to 0.5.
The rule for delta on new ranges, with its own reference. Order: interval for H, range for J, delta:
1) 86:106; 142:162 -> 2.5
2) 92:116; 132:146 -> 3.9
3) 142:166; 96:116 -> 0.5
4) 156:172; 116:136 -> 1.0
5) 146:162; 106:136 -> 2.1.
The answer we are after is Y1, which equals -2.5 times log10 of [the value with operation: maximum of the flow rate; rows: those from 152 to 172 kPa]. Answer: -6.32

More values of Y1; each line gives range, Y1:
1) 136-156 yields -6.32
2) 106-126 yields -6.26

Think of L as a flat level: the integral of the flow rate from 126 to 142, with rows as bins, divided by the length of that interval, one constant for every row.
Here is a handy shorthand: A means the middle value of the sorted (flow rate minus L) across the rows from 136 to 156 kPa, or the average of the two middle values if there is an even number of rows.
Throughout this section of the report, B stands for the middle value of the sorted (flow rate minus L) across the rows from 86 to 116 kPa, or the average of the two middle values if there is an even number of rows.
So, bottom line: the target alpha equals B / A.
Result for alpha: -181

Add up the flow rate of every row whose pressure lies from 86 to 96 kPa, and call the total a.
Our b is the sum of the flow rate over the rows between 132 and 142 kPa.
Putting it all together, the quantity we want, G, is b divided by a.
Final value 1.28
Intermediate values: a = 485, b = 620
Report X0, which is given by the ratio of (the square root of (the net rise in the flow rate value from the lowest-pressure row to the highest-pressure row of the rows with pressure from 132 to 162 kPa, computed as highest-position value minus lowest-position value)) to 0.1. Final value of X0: 42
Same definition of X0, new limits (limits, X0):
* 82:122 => 64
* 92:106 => 40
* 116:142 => 22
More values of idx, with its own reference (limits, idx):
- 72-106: 74.0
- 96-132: 124.0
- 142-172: 154.0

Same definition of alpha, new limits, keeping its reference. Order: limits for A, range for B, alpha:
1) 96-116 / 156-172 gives 0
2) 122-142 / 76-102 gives -50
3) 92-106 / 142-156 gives 0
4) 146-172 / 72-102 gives -44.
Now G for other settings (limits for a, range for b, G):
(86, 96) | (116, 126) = 1.28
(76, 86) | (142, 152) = 1.11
